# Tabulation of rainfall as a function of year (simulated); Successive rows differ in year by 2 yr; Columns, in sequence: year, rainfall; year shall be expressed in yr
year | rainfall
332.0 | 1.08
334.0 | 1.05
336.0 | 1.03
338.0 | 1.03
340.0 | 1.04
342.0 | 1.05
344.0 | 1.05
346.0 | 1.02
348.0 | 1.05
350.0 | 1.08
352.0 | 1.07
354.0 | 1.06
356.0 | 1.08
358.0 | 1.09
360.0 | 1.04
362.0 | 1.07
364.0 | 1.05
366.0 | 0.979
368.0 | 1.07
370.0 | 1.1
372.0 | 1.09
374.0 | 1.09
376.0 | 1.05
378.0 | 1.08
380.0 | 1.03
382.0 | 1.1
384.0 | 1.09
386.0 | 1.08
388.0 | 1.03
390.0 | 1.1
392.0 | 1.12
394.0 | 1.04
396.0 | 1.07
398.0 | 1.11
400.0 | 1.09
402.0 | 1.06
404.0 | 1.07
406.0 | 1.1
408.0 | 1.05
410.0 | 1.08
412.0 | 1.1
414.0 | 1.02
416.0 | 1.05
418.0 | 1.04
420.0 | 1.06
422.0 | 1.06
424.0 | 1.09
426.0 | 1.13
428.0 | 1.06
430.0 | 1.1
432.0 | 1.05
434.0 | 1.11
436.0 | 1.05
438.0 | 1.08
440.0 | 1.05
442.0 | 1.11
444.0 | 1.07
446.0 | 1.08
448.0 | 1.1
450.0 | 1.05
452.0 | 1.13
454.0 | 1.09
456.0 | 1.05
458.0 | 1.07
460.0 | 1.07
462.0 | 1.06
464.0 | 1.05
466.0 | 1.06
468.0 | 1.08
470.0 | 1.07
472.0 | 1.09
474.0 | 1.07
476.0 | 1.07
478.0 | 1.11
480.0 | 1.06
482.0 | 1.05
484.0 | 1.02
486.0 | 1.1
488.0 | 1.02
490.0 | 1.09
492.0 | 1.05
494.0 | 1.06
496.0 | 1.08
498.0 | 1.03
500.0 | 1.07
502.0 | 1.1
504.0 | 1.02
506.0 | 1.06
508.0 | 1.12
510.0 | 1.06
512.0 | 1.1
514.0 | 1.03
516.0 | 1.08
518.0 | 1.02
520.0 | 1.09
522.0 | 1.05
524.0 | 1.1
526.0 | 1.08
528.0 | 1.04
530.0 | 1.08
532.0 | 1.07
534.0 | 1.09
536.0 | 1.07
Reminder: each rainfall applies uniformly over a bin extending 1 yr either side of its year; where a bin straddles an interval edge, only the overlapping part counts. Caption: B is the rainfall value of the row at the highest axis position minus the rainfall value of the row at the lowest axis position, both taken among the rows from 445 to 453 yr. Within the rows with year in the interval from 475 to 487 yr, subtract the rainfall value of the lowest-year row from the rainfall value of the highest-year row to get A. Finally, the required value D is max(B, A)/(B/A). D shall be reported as 0.03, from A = 0.030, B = 0.050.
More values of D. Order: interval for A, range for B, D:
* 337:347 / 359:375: -0.01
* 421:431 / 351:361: -0.05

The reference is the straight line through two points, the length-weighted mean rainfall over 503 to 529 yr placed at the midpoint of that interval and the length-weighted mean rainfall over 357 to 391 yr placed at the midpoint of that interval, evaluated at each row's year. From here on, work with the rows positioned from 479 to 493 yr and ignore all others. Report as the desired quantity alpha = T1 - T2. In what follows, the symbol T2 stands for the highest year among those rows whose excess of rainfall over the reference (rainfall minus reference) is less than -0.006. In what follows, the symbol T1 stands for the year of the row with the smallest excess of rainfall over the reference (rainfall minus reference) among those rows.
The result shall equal -8 yr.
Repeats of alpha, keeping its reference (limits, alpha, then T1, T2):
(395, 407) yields 0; 402.0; 402.0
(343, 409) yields -42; 366.0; 408.0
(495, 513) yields 0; 504.0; 504.0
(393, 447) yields -26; 414.0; 440.0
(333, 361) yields -14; 346.0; 360.0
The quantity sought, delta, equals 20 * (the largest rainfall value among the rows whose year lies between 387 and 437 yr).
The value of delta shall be 22.6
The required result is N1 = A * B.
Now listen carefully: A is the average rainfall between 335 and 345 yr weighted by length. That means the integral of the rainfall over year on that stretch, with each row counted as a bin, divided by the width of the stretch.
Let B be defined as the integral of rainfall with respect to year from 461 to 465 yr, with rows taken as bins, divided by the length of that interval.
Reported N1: 1.10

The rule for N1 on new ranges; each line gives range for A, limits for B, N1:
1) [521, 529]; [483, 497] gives 1.13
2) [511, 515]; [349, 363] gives 1.14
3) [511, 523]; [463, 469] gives 1.13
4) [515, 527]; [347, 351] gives 1.14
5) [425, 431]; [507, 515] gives 1.18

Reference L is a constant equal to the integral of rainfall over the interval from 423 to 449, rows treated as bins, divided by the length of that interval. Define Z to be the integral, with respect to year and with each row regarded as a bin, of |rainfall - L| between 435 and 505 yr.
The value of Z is 1.7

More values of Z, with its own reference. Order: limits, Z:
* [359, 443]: 2.2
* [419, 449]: 0.7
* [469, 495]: 0.7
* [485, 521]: 1.0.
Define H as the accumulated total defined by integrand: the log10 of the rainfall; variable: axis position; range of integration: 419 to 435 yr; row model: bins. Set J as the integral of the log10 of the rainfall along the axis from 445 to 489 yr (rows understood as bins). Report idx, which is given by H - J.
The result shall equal -0.7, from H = 0.5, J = 1.3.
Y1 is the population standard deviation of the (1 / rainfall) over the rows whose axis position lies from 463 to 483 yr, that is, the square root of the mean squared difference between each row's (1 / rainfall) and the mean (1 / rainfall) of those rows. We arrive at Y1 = 0.015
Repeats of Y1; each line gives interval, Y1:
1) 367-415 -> 0.023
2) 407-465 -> 0.023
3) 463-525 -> 0.025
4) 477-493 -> 0.029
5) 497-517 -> 0.028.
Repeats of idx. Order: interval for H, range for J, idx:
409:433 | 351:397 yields -0.6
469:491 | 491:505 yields 0.3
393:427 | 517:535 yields 0.5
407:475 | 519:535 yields 1.6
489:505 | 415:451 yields -0.7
